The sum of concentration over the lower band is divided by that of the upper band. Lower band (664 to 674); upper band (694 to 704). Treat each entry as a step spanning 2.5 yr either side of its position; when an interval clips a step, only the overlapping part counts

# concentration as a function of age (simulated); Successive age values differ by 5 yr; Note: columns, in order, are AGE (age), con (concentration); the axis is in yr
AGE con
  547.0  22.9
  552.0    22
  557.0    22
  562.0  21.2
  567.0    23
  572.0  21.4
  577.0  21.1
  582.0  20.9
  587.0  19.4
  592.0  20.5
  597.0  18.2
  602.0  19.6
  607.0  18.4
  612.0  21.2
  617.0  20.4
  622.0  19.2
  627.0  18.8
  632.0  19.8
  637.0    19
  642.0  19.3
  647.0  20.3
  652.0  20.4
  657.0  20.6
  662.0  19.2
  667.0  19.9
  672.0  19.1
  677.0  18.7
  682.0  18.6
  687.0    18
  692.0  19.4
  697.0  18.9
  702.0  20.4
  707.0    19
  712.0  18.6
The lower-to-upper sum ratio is 0.99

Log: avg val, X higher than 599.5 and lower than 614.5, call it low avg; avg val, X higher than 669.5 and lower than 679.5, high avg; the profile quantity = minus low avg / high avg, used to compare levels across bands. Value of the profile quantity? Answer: -1.04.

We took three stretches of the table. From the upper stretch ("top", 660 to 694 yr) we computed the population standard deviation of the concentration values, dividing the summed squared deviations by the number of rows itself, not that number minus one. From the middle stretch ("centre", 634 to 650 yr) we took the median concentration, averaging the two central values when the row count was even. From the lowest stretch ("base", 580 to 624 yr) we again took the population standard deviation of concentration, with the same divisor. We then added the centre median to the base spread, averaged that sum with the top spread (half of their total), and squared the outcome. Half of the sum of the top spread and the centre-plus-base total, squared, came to 109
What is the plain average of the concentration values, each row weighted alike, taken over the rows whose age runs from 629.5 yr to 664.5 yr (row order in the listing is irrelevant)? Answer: 19.8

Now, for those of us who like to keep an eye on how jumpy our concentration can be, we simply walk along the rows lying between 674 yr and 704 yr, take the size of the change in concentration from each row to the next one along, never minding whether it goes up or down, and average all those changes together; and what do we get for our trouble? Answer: 0.8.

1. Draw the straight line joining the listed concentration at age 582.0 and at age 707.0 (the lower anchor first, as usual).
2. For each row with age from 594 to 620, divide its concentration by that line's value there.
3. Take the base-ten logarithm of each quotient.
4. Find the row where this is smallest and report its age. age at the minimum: 597.0 yr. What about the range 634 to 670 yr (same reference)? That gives 637.0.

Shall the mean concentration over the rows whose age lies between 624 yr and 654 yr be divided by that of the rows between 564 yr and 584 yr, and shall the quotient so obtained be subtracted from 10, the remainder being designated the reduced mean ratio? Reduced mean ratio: 9.09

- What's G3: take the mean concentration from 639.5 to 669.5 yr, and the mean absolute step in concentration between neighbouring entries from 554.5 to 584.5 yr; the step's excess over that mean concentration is -19.0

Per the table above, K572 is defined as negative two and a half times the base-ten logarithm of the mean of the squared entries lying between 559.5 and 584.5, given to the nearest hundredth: -6.67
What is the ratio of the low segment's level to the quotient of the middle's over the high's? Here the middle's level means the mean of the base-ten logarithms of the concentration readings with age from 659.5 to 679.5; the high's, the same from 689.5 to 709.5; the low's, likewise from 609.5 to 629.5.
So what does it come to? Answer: 1.30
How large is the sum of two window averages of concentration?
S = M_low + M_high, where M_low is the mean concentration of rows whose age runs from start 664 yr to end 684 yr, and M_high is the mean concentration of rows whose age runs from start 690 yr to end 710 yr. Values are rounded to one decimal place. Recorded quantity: 38.5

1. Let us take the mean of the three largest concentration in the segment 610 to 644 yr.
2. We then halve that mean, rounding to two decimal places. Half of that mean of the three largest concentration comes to 10.23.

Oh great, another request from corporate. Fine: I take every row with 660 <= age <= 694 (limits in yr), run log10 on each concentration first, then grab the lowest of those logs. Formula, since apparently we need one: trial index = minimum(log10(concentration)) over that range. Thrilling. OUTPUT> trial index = 1.26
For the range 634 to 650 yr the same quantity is 1.28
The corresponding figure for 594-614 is 1.26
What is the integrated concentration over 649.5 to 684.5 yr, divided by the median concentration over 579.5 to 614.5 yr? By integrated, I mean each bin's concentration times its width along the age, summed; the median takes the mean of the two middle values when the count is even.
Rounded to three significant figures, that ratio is 34.8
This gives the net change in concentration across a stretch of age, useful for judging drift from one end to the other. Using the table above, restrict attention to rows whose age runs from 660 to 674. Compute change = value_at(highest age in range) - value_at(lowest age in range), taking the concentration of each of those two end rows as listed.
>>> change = -0.1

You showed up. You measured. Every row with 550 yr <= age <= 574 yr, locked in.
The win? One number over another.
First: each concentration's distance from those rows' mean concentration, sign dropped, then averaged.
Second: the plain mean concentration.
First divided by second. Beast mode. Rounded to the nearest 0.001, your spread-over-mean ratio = 0.023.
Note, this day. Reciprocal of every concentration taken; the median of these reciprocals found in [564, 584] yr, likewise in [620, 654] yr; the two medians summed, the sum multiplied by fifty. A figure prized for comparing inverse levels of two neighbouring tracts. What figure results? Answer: 4.944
